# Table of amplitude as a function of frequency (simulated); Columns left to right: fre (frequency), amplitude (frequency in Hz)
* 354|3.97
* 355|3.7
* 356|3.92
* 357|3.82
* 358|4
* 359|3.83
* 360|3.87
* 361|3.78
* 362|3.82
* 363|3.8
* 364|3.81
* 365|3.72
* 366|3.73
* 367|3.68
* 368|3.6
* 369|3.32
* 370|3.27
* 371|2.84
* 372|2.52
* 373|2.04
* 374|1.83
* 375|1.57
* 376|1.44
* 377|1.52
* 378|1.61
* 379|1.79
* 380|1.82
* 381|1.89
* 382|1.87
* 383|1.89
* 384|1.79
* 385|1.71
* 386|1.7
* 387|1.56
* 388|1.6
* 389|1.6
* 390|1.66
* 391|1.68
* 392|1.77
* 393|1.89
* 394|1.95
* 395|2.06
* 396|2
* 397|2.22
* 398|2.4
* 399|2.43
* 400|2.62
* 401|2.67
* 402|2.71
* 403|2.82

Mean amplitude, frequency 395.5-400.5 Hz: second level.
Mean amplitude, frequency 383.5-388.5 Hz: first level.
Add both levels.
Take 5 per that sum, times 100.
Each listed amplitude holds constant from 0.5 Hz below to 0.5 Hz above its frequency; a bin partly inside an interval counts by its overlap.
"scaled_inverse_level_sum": 125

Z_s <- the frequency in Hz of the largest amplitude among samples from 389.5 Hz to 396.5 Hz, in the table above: 395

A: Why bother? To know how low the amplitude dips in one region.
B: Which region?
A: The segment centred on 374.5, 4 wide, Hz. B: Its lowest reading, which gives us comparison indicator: 1.44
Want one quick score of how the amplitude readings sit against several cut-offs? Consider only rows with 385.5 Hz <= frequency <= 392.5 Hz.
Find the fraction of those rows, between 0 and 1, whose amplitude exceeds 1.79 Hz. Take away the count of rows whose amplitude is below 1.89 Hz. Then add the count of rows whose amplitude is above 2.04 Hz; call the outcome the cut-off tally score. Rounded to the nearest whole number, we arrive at -7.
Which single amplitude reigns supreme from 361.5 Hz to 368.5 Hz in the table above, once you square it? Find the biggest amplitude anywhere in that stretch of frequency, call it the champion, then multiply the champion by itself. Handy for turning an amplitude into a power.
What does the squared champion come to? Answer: 15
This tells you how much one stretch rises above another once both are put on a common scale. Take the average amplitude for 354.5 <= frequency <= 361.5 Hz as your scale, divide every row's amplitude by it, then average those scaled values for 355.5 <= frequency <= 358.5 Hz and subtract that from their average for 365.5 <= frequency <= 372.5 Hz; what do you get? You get -0.16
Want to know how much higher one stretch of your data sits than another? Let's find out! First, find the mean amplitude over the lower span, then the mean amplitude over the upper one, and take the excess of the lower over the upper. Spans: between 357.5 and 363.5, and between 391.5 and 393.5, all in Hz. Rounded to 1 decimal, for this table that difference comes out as 2.0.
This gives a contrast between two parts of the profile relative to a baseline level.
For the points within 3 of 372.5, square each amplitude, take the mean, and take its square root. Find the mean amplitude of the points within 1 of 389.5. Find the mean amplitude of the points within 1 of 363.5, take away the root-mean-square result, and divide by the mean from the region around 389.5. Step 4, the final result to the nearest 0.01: 0.85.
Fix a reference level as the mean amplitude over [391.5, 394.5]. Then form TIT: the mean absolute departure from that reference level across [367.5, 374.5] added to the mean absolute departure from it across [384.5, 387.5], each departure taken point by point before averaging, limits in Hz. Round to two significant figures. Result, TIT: 1.1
